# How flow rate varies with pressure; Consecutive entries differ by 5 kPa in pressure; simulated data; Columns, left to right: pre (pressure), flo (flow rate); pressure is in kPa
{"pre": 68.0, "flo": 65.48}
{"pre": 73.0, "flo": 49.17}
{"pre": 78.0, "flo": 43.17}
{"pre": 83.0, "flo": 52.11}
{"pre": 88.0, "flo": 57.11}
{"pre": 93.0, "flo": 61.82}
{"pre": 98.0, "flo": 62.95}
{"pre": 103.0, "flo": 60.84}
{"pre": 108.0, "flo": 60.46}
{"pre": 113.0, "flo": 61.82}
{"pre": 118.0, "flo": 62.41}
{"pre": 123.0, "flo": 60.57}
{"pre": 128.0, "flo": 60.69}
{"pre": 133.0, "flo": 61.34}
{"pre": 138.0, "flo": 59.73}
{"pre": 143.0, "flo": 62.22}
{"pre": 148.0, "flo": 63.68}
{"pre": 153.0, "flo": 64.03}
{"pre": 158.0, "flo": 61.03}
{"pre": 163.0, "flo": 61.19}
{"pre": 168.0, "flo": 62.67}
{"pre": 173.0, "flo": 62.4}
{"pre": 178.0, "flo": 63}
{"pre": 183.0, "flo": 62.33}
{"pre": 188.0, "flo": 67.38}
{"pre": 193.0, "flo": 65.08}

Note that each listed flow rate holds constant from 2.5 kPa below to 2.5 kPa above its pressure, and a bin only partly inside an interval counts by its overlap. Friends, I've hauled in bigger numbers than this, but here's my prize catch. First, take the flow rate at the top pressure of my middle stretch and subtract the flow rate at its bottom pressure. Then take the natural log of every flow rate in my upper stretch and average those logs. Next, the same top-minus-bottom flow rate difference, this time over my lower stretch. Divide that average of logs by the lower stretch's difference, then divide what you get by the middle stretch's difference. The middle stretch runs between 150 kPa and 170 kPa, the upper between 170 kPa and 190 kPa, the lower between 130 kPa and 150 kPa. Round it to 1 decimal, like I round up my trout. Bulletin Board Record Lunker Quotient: -1.3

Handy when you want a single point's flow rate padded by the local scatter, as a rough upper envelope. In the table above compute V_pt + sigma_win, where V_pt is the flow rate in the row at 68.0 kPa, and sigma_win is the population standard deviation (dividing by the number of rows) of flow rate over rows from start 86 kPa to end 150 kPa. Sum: 67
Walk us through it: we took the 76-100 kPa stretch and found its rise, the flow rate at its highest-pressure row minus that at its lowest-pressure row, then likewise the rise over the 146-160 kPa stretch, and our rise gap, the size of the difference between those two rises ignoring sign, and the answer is 22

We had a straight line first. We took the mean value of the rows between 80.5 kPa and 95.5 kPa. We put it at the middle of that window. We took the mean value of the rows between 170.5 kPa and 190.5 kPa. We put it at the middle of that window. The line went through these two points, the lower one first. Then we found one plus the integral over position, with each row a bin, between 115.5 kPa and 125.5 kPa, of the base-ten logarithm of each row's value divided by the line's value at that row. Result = 1.15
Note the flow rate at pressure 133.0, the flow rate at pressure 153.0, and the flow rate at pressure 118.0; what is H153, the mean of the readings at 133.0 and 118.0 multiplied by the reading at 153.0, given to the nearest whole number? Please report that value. 3962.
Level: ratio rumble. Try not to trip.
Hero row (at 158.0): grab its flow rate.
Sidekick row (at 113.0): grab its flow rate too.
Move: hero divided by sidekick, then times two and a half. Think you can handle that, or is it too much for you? 2.47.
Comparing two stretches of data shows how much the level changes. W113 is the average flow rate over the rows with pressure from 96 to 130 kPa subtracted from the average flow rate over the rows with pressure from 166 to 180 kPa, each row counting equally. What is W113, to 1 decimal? 1.3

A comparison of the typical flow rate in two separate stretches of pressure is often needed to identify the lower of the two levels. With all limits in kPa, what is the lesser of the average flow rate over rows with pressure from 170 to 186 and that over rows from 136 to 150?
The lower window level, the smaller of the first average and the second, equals 61.9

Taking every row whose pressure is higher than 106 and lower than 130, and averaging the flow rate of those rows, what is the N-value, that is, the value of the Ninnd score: 61.2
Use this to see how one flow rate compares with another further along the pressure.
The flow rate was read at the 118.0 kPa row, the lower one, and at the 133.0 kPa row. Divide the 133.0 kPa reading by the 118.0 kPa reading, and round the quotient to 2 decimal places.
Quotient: 0.98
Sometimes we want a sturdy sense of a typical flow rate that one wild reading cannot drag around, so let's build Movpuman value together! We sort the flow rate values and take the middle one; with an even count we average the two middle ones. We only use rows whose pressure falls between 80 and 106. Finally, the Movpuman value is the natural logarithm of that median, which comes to 4.108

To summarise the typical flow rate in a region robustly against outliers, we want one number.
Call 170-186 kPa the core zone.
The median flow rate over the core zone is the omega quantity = 62.4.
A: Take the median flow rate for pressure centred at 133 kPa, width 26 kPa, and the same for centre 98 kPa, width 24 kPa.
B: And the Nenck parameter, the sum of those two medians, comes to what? 122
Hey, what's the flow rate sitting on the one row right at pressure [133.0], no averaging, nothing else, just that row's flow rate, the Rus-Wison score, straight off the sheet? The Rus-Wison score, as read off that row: 61.34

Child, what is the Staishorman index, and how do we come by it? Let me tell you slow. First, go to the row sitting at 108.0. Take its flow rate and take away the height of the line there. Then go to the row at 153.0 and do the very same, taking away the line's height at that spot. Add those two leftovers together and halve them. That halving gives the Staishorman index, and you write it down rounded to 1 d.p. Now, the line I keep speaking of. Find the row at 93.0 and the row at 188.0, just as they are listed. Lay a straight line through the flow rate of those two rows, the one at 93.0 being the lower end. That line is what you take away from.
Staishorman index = -1.8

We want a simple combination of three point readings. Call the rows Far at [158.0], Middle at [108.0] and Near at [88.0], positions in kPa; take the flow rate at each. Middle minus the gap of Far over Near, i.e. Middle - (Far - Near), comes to 57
